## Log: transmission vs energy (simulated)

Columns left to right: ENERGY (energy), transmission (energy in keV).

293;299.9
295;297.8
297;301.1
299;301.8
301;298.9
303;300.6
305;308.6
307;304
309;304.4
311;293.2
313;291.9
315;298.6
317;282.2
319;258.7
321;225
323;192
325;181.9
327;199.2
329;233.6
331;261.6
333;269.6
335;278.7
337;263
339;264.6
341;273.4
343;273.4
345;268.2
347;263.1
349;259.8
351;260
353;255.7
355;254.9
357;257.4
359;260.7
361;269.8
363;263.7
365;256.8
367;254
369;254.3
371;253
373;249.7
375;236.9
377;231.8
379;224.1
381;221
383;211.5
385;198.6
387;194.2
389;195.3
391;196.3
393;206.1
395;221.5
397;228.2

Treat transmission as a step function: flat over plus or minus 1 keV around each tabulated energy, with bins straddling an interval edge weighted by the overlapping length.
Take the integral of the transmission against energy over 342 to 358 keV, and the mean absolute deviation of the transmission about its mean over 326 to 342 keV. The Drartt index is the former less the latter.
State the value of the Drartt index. 4165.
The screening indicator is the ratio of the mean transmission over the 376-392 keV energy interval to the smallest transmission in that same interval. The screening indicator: 1.08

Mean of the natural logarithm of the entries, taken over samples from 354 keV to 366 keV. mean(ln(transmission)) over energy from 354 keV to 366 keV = 5.56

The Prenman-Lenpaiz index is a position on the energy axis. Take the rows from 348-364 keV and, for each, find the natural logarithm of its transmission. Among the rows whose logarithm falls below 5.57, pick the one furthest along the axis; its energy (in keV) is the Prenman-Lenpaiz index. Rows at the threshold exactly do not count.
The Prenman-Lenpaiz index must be 359 keV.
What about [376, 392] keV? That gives 391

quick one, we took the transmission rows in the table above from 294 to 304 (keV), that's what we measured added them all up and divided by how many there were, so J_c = 300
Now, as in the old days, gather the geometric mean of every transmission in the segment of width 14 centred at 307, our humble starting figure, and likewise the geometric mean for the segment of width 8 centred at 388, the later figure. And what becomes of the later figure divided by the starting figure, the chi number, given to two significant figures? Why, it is 0.65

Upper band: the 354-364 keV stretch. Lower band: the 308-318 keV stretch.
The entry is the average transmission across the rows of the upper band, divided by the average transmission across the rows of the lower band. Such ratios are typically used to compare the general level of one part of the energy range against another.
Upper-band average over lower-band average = 0.89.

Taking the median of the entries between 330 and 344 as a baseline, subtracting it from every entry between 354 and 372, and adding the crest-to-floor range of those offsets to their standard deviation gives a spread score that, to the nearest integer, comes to 22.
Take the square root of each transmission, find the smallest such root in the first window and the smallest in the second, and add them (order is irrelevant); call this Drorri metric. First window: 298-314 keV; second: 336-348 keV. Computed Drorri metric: 33.3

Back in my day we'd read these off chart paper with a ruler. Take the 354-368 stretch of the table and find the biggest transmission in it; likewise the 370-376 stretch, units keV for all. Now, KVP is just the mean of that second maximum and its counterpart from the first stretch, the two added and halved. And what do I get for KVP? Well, 261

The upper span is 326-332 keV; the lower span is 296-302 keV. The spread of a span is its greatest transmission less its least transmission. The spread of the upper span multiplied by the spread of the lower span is 181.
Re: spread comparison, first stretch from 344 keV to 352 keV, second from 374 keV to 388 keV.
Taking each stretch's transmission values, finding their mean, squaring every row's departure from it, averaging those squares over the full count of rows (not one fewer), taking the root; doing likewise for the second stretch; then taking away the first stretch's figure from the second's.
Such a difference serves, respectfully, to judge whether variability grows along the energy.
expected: 12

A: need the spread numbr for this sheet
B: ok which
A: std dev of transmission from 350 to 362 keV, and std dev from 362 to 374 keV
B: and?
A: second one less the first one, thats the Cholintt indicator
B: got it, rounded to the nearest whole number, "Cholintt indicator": -1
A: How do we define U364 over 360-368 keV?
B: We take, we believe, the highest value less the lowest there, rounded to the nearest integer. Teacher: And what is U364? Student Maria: 16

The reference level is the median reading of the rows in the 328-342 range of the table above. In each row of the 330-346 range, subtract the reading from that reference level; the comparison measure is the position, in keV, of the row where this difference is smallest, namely 335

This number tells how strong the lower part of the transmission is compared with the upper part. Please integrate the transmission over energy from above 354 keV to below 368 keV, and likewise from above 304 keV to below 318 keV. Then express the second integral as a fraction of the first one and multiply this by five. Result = 5.73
